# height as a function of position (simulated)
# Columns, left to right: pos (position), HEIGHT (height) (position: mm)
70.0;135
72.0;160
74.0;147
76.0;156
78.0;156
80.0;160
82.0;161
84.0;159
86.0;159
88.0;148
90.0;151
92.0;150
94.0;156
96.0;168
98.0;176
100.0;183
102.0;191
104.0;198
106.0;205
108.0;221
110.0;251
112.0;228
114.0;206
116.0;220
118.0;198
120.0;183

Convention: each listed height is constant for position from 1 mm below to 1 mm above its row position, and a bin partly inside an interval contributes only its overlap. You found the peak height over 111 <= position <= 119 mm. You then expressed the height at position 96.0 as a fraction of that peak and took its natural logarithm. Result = -0.305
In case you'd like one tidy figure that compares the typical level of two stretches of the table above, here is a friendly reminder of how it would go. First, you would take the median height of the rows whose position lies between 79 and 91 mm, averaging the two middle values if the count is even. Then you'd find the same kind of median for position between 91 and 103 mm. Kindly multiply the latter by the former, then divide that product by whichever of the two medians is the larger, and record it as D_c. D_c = 159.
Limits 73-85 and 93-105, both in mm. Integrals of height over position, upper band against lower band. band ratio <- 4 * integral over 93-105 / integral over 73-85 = 4.6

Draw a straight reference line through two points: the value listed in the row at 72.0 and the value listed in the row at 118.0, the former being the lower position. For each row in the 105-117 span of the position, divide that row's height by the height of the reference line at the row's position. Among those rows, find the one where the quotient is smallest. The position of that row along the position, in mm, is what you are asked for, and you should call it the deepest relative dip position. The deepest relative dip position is 114.0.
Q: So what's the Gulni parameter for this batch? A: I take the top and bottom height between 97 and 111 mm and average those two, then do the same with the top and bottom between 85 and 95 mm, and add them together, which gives 367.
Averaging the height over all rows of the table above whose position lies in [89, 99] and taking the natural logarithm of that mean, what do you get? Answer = 5.08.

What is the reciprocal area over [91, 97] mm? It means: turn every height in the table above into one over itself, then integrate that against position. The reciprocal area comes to 0.038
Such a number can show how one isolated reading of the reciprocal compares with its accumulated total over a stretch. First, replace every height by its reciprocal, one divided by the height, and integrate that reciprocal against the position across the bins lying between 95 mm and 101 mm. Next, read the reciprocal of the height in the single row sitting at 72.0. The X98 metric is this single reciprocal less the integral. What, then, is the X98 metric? -0.028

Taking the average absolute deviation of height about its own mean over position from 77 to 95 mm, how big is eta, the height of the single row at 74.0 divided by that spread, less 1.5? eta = 36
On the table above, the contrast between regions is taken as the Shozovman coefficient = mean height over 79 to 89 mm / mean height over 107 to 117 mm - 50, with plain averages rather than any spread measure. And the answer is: -49.3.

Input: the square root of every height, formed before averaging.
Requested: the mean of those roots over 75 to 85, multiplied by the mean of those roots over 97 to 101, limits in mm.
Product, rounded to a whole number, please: 169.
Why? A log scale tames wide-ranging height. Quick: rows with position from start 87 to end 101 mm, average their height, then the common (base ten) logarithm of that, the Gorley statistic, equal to 2.21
